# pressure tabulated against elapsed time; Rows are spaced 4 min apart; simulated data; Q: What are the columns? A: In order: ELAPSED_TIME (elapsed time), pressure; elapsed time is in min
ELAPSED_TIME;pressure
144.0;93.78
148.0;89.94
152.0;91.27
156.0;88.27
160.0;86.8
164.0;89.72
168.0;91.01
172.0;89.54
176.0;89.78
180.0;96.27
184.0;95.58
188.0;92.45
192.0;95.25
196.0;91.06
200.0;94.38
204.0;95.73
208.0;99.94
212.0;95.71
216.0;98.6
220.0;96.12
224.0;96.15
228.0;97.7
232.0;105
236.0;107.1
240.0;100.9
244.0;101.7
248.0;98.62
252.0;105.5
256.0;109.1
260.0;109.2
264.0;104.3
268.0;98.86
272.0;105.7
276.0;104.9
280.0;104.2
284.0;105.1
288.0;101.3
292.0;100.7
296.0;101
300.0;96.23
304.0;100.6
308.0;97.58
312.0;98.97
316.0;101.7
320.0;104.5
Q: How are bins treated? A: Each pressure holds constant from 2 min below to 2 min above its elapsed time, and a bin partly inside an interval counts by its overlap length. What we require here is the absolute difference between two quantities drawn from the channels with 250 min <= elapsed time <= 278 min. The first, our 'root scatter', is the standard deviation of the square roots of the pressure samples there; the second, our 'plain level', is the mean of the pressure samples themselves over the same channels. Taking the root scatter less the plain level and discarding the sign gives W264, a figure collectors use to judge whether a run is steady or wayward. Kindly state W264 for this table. 105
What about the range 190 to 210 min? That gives 95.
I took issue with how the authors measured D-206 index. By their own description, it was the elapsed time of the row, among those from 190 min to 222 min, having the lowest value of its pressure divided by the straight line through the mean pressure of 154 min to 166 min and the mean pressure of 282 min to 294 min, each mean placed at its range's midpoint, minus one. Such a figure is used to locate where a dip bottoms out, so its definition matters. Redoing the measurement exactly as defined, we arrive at 196.0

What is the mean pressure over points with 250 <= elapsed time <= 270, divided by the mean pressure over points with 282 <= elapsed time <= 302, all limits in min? 1.04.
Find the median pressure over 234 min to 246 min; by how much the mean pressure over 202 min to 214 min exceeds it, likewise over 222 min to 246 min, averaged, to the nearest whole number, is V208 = -2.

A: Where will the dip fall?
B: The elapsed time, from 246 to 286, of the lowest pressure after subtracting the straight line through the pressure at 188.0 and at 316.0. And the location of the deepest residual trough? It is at 268.0 min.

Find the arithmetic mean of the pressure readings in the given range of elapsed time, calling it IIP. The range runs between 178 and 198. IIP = 94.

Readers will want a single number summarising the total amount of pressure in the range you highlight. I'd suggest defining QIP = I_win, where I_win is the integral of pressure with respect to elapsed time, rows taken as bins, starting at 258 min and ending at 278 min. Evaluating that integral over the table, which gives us 2092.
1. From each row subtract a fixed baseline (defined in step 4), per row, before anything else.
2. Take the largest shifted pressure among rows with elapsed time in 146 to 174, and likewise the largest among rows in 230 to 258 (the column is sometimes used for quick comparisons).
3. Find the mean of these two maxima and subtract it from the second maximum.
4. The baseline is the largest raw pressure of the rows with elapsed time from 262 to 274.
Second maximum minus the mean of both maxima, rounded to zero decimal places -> 9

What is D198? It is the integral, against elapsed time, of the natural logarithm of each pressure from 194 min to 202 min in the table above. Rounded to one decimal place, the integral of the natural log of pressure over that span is 36.2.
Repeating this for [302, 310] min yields 36.8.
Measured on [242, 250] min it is 36.9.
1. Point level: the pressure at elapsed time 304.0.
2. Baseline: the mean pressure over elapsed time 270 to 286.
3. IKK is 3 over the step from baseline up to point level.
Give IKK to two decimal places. -0.69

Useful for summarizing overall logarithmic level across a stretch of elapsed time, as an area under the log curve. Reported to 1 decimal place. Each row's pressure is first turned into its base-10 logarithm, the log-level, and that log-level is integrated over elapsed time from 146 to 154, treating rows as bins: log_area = 15.7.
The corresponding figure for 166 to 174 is 15.6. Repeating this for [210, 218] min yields 15.9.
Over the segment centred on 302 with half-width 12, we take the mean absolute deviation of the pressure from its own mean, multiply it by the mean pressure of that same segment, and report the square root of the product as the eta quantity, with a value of 13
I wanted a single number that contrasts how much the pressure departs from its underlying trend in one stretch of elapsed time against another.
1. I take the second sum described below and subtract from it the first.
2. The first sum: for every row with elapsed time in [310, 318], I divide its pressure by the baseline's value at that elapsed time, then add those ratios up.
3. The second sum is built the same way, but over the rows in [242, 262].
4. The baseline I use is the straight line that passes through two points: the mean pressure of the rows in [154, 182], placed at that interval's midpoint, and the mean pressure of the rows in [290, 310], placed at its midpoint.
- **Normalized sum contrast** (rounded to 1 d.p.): 3.5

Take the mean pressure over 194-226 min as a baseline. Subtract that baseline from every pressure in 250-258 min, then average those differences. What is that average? 11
